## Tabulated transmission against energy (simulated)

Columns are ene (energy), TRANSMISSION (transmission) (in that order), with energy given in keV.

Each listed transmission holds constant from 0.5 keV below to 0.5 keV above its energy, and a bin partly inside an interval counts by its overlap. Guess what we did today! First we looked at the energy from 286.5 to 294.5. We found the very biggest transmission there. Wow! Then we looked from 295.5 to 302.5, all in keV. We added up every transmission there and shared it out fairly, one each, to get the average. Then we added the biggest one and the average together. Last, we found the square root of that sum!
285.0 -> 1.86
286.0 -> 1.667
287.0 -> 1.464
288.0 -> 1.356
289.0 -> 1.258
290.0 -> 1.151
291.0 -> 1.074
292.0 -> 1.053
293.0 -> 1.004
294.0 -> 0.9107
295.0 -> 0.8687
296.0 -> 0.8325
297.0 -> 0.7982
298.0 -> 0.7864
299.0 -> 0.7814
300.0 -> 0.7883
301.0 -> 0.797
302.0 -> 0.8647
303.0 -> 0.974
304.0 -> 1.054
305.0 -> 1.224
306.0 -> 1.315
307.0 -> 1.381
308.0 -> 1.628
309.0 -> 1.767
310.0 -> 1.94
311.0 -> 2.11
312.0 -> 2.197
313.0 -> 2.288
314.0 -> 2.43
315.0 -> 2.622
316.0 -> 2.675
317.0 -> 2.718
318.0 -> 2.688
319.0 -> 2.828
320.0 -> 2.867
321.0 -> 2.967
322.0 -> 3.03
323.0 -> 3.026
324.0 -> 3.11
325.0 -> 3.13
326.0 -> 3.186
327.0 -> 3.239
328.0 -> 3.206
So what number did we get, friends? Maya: 1.51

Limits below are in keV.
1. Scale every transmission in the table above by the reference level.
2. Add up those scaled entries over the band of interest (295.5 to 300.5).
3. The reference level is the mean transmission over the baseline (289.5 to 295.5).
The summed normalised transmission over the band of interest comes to 3.9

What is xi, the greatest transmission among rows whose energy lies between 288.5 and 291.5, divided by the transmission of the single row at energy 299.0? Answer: 1.6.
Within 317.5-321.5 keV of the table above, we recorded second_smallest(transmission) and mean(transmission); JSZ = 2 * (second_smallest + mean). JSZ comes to 11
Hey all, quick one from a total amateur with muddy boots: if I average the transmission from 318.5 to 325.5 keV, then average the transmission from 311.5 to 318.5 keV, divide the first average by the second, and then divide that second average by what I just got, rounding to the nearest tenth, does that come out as 2.1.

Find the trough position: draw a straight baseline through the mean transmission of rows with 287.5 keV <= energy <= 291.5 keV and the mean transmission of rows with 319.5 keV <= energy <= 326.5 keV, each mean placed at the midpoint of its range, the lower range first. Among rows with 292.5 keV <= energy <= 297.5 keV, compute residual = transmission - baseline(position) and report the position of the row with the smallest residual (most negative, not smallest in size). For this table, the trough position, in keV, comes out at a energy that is 297.0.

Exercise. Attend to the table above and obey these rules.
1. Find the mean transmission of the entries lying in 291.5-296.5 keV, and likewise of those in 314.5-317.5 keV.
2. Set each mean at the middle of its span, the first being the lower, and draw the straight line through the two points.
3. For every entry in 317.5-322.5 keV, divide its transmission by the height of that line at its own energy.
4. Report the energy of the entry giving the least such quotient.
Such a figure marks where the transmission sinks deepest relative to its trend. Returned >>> 318.0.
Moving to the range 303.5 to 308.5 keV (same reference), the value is 304.0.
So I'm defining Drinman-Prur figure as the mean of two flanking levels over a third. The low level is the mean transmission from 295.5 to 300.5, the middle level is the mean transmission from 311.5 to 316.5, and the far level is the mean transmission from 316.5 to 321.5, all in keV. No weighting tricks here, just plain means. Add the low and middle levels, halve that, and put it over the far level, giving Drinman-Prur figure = 0.576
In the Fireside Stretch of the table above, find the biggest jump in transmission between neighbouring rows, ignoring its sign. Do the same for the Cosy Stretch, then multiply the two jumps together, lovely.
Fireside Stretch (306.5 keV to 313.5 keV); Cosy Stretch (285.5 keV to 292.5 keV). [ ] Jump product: 0.050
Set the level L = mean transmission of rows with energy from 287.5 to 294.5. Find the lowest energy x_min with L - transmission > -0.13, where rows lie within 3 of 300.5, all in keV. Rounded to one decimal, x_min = 298.0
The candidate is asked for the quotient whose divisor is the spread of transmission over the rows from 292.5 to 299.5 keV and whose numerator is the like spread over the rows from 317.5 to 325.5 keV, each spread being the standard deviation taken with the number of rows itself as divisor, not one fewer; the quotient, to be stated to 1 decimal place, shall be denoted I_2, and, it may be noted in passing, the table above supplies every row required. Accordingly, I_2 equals 1.9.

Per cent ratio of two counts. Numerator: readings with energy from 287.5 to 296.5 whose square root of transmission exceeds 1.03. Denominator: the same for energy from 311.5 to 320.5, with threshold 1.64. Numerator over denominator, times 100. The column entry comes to 133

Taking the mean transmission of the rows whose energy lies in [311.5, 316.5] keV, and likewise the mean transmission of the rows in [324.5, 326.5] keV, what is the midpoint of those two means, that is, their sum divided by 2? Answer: 2.8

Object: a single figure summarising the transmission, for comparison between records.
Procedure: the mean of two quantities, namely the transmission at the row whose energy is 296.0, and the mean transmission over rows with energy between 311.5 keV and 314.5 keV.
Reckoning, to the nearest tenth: 1.6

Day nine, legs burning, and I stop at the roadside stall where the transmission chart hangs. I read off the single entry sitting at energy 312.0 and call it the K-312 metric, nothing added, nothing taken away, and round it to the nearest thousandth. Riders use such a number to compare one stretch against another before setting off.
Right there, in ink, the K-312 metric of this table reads 2.197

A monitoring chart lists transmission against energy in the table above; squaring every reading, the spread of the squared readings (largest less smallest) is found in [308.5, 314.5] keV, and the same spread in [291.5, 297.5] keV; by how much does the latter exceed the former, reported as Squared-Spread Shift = -2.3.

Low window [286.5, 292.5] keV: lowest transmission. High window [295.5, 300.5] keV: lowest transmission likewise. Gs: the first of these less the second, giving 0.3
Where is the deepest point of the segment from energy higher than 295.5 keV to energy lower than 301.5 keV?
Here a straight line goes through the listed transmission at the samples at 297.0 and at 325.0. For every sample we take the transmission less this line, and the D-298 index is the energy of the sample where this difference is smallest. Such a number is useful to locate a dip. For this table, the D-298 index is 301.0 keV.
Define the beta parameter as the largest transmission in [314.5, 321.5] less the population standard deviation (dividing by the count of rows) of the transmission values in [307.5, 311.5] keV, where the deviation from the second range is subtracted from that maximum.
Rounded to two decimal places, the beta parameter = 2.79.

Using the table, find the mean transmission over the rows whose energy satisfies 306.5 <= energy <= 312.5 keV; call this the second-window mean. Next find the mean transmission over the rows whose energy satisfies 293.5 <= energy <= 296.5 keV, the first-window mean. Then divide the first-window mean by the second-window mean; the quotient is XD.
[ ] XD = 0.47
